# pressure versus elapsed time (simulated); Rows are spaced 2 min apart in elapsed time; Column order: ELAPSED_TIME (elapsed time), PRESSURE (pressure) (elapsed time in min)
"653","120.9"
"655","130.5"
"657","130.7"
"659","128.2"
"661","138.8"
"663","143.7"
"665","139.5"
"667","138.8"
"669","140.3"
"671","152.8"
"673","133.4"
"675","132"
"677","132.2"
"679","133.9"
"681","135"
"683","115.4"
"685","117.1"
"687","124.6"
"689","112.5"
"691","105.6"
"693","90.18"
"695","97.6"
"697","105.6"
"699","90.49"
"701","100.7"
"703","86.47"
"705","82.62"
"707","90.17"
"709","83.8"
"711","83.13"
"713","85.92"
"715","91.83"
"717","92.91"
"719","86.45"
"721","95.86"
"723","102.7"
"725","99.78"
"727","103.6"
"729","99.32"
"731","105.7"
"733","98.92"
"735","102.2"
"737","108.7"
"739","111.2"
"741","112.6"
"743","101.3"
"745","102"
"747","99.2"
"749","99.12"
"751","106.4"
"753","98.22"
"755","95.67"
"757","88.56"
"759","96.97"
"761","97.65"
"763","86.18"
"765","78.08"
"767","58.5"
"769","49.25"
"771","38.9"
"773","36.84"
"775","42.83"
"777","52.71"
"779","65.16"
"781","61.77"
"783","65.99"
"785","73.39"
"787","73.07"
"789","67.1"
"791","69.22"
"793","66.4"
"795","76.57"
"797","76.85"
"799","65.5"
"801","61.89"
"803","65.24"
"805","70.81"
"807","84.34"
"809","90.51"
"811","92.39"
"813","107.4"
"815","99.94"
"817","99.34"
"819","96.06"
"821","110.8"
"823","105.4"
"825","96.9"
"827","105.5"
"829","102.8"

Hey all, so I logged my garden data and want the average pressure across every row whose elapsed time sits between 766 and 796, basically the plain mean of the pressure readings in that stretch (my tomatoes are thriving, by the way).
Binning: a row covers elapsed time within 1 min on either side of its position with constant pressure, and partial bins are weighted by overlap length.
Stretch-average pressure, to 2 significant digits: 60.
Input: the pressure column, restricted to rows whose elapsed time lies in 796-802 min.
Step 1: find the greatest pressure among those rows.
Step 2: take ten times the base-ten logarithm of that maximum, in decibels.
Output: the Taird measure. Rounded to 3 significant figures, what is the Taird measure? 18.9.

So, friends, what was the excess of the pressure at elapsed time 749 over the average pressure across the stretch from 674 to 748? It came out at -4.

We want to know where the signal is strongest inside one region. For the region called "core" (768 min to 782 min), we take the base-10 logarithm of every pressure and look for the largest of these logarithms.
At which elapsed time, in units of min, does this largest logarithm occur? 779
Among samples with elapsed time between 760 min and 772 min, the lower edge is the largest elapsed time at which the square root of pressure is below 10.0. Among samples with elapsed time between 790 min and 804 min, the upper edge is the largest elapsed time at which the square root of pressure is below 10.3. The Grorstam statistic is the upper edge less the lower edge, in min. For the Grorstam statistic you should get 32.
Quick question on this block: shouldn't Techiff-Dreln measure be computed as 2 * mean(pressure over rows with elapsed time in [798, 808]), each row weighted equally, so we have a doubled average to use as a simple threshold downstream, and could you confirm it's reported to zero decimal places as 139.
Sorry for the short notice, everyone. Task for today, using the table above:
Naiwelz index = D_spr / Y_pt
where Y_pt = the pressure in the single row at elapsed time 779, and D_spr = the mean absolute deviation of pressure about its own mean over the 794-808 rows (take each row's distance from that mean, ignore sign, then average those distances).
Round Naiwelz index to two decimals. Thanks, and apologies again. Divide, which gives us 0.10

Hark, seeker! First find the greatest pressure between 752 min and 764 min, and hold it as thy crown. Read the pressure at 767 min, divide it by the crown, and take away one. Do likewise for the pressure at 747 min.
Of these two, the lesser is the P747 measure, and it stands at -0.4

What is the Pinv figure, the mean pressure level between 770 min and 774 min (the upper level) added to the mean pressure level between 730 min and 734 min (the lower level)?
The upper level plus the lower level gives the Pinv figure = 140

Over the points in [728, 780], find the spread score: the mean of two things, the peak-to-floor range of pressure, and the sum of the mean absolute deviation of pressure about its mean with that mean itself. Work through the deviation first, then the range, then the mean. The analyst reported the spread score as 91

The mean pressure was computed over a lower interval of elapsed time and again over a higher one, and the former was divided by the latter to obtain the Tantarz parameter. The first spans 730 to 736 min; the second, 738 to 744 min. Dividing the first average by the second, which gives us 0.9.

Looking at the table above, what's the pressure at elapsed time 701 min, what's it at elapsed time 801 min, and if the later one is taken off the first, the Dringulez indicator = 39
